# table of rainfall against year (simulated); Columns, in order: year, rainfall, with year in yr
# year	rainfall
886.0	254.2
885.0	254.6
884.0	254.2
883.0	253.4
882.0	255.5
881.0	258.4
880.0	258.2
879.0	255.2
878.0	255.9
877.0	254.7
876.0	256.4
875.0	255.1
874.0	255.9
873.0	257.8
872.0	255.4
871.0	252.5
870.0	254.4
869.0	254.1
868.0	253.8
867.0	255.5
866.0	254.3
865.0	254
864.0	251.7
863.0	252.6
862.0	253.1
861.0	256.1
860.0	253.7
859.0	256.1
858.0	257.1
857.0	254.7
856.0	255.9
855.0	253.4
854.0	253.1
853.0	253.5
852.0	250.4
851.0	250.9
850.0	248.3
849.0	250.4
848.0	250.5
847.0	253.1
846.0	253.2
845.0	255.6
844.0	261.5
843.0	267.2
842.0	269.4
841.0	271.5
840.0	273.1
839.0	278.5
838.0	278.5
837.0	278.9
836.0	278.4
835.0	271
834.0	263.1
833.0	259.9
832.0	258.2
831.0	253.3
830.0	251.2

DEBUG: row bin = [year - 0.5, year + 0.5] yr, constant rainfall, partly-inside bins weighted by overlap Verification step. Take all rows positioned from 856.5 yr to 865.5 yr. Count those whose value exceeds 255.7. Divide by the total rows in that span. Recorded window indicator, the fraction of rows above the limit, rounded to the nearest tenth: 0.3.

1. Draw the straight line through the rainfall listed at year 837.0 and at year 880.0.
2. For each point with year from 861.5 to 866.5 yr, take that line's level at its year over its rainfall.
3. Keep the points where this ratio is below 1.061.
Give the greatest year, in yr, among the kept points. 866.0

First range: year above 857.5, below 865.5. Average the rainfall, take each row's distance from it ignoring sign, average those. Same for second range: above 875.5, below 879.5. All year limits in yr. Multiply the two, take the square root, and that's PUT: 1.0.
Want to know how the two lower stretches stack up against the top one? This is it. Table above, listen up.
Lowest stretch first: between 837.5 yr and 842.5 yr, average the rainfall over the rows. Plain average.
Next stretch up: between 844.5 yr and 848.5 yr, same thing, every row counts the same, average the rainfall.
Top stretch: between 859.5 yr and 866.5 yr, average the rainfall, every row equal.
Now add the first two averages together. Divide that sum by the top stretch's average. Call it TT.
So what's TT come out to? 2.08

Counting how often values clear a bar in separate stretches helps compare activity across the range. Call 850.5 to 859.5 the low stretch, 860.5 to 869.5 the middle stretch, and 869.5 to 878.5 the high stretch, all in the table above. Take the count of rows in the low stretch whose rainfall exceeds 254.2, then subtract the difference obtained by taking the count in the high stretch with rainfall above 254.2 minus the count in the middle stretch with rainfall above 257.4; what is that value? -4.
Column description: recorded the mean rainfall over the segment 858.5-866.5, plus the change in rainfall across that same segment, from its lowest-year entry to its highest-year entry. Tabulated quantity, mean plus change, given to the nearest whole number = 252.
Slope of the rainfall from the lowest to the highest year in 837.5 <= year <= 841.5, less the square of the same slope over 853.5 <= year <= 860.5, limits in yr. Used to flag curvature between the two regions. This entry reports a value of -2.3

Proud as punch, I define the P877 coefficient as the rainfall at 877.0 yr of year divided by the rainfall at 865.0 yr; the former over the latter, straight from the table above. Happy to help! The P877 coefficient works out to 1.00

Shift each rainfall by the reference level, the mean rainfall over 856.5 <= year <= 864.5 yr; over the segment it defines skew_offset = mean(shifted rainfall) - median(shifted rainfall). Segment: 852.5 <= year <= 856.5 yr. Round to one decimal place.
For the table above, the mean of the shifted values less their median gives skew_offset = 0.5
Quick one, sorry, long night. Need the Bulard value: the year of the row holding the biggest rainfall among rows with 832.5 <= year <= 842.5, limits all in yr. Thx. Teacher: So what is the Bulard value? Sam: 837.0 yr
